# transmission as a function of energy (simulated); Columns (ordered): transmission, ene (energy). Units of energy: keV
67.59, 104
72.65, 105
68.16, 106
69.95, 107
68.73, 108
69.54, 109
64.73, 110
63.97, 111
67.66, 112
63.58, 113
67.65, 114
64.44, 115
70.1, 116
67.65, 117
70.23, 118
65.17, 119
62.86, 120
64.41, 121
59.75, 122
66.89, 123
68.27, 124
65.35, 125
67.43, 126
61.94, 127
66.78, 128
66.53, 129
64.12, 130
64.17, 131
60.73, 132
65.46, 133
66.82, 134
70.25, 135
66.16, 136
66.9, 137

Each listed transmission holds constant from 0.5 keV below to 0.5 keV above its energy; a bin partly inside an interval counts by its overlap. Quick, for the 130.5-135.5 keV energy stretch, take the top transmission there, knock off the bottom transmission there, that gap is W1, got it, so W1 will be 10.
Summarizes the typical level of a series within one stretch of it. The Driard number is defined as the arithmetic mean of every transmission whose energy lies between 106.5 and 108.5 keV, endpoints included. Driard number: 69.3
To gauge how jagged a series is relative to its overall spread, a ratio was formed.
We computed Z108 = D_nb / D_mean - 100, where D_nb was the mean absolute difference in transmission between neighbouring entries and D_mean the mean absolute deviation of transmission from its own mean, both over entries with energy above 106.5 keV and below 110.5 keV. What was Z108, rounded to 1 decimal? -98.7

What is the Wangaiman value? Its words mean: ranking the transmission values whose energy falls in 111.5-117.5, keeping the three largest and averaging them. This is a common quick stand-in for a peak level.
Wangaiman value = 68.5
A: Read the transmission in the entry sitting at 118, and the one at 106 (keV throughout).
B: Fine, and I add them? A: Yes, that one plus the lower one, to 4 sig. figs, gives 138.4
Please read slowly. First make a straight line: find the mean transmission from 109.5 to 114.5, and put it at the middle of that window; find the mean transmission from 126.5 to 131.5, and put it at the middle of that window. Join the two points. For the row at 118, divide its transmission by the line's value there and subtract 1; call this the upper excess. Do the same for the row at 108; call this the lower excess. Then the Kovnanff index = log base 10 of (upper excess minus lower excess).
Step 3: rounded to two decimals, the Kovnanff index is -1.51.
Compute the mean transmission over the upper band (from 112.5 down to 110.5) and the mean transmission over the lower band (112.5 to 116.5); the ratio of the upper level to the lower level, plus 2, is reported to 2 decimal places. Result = 2.99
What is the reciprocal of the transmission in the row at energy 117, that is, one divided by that 0.0148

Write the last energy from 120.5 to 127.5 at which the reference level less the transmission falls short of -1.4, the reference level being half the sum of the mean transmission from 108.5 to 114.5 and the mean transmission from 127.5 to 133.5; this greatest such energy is 126 keV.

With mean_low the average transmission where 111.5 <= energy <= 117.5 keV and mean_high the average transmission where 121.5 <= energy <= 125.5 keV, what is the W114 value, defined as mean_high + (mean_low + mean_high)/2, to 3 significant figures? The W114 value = 131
